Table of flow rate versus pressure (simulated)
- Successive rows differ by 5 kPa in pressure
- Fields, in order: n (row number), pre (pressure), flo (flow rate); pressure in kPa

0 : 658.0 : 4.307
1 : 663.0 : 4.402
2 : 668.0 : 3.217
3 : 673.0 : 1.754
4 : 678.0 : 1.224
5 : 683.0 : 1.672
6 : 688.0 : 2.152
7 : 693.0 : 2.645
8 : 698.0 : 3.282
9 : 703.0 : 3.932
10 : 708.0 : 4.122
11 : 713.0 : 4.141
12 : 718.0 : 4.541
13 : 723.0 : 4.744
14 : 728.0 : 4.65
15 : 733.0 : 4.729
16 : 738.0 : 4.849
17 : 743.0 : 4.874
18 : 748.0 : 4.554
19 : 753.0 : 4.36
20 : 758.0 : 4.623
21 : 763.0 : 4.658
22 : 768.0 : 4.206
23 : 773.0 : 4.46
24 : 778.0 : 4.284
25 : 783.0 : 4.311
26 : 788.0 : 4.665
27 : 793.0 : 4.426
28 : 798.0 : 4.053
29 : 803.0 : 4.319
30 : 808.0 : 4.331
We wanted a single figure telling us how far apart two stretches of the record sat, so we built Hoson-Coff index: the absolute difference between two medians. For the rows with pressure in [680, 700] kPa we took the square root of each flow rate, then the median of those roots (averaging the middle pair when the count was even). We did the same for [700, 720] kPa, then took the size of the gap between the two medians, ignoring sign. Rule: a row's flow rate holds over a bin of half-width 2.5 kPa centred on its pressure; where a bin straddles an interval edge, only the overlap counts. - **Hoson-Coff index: 0.5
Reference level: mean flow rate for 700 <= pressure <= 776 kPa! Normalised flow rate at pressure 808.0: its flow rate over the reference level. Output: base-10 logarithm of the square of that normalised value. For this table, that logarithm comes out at -0.03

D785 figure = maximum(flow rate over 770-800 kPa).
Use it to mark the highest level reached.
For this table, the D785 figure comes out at 4.665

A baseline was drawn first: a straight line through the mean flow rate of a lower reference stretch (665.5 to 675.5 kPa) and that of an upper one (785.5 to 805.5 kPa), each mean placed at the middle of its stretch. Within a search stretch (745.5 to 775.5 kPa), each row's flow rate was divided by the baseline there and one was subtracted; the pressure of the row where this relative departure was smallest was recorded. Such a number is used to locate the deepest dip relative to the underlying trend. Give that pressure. 768.0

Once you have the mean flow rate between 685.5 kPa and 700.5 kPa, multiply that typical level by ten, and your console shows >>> 27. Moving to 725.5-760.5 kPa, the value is 47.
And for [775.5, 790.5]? 44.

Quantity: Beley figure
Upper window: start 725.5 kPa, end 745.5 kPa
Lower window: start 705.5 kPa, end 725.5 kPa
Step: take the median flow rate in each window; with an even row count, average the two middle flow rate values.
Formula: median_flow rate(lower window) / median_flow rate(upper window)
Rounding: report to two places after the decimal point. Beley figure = 0.91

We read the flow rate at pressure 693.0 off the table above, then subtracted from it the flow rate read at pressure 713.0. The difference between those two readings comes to -1.5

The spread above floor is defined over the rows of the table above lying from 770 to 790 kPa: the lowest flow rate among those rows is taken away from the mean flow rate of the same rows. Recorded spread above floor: 0.1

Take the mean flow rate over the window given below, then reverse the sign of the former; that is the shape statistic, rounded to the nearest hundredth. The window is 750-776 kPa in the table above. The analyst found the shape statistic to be -4.46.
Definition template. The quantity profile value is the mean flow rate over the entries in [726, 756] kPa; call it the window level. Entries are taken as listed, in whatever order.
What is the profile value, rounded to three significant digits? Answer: 4.67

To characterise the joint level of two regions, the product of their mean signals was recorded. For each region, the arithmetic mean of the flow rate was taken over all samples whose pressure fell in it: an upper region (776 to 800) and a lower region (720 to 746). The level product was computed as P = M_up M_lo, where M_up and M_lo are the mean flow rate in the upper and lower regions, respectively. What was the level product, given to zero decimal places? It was 21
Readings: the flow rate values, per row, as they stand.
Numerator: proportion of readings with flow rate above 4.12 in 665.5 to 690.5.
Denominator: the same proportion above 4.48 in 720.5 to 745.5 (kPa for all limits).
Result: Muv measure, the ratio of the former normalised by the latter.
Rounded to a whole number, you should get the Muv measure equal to 0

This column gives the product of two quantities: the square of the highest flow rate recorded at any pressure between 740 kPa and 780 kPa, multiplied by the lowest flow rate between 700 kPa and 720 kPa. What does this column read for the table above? 93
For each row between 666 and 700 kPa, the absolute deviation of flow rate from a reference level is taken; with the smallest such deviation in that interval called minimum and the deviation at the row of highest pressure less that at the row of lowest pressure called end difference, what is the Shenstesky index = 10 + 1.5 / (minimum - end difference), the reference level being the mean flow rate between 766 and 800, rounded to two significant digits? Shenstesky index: 11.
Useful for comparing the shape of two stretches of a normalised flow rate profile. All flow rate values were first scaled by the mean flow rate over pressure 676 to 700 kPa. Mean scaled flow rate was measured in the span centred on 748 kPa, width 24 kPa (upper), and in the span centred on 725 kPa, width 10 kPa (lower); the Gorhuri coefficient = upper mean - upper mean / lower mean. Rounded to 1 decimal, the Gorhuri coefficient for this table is 1.1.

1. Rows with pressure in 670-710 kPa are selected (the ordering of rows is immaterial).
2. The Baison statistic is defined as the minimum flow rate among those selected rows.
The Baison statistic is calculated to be 1.224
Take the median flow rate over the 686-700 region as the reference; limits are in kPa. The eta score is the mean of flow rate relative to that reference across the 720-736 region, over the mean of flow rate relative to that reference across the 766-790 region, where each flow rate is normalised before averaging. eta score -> 1.1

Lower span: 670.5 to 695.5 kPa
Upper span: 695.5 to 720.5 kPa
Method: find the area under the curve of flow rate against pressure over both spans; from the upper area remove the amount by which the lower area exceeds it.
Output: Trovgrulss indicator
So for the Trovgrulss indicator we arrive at 153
